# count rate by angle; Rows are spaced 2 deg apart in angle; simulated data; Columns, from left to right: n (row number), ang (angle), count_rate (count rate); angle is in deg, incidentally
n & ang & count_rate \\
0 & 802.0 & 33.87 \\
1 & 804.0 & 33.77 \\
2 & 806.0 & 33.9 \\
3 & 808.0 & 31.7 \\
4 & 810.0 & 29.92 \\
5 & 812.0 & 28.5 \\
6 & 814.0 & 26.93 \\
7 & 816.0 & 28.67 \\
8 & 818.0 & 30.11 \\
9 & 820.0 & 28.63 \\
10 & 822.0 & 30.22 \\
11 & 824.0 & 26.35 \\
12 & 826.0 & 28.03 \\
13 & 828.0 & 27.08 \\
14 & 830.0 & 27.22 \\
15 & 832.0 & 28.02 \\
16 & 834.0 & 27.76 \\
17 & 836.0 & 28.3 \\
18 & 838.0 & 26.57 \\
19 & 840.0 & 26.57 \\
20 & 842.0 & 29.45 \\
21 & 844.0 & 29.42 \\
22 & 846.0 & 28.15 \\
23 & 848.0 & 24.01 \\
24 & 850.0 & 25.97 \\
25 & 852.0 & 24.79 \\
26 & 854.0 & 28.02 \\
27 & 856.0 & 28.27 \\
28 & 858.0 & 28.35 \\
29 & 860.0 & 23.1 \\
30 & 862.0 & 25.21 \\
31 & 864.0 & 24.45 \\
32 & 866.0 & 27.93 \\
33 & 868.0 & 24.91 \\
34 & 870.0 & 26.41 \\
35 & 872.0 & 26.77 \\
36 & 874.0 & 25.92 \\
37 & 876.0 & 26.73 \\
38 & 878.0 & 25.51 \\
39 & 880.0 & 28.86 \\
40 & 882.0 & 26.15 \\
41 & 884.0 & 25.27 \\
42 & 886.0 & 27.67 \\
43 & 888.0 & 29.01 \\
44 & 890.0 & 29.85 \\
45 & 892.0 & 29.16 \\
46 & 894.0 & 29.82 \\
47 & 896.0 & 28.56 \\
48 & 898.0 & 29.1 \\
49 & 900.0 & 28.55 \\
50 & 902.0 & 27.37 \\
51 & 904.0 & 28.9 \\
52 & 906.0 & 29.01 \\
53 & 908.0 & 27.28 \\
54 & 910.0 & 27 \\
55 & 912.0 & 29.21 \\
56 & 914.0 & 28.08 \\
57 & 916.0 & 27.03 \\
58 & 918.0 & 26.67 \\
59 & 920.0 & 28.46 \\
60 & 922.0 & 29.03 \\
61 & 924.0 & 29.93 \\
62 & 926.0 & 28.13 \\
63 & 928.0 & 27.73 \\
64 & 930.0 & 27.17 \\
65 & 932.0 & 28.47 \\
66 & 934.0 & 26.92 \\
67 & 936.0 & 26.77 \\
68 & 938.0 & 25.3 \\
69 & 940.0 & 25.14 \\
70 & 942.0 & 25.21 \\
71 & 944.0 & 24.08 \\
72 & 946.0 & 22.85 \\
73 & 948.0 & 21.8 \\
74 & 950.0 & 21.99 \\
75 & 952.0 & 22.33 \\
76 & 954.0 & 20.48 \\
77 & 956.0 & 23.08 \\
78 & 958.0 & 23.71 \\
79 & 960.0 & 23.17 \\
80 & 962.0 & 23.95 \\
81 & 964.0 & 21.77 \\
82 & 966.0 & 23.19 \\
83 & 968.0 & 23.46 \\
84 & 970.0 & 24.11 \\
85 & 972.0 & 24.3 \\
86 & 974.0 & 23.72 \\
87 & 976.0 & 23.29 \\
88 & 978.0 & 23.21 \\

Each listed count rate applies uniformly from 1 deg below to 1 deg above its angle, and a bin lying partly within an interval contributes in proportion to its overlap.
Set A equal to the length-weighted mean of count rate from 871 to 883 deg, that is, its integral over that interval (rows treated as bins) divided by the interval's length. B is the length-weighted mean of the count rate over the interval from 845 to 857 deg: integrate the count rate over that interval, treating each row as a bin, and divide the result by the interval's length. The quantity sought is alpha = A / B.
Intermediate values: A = 26.7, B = 26.5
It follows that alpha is 1.00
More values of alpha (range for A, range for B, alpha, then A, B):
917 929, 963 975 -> 1.21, 28.3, 23.4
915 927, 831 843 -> 1.02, 28.2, 27.8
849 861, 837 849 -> 0.97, 26.4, 27.4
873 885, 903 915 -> 0.93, 26.4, 28.2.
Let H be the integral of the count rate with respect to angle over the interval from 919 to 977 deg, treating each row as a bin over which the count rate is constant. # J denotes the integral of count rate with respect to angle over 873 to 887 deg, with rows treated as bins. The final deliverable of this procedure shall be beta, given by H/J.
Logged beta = 3.9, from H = 1439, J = 372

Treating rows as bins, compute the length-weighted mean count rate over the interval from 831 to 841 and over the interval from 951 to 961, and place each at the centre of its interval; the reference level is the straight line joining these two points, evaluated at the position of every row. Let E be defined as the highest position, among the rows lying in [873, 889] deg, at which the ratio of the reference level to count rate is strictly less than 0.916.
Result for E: 888.0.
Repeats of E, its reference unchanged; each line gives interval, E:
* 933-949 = 936.0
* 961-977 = 972.0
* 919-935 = 934.0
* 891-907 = 906.0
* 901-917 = 916.0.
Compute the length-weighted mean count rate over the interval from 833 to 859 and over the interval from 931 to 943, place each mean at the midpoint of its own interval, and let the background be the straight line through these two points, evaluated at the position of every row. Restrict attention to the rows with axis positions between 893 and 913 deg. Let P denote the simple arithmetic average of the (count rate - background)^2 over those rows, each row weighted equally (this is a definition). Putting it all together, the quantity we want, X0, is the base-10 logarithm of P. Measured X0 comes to 0.60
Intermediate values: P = 3.9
